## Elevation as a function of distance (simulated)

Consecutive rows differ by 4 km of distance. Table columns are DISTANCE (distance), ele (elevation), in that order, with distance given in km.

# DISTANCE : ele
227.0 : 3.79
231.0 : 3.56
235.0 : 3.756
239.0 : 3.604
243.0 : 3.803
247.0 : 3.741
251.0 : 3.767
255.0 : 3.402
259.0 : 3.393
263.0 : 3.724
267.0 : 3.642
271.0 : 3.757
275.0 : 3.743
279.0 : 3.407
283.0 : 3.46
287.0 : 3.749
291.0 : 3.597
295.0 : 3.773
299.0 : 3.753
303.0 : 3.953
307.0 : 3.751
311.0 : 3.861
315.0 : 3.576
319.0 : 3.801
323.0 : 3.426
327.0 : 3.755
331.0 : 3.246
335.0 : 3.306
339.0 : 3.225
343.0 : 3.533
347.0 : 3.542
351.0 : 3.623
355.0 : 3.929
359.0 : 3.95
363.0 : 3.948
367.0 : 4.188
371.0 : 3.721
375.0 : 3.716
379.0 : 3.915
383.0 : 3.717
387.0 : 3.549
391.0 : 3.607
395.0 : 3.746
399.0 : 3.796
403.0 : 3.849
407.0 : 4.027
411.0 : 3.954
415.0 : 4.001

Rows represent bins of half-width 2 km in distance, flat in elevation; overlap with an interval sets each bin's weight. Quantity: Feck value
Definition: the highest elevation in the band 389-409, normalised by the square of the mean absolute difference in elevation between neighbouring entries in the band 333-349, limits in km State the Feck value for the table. 229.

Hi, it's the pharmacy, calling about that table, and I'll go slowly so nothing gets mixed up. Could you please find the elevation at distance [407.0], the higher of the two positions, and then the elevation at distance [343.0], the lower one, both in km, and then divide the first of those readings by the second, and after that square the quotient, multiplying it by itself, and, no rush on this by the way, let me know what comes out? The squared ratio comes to 1.3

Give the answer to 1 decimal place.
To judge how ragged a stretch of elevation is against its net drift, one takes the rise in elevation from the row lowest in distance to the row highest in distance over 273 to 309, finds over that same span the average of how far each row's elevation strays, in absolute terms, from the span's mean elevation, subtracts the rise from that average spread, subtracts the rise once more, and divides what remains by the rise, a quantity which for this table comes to 14.6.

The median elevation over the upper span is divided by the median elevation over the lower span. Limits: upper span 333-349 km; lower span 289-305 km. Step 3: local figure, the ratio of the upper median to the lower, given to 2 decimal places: 0.91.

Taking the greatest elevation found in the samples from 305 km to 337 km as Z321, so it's 3.861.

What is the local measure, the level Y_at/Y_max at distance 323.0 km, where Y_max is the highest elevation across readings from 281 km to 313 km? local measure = 0.87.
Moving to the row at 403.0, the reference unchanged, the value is 0.97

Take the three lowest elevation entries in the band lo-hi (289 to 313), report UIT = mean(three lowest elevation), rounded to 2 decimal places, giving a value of 3.70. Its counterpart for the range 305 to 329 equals 3.58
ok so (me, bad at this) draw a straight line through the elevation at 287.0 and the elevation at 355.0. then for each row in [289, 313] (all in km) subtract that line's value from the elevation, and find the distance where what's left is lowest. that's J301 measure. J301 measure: 291.0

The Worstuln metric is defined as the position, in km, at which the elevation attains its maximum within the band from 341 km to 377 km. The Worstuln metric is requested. 367.0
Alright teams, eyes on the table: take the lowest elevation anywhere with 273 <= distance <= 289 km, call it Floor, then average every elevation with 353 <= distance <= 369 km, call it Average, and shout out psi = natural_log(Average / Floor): 0.16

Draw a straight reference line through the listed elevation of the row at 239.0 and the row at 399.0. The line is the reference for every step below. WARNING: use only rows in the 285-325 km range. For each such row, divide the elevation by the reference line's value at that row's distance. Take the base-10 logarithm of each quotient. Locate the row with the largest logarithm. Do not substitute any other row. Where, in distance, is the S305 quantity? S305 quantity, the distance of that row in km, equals 303.0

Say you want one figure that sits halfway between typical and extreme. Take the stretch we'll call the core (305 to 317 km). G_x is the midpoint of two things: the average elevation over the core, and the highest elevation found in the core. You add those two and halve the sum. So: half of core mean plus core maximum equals 3.80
